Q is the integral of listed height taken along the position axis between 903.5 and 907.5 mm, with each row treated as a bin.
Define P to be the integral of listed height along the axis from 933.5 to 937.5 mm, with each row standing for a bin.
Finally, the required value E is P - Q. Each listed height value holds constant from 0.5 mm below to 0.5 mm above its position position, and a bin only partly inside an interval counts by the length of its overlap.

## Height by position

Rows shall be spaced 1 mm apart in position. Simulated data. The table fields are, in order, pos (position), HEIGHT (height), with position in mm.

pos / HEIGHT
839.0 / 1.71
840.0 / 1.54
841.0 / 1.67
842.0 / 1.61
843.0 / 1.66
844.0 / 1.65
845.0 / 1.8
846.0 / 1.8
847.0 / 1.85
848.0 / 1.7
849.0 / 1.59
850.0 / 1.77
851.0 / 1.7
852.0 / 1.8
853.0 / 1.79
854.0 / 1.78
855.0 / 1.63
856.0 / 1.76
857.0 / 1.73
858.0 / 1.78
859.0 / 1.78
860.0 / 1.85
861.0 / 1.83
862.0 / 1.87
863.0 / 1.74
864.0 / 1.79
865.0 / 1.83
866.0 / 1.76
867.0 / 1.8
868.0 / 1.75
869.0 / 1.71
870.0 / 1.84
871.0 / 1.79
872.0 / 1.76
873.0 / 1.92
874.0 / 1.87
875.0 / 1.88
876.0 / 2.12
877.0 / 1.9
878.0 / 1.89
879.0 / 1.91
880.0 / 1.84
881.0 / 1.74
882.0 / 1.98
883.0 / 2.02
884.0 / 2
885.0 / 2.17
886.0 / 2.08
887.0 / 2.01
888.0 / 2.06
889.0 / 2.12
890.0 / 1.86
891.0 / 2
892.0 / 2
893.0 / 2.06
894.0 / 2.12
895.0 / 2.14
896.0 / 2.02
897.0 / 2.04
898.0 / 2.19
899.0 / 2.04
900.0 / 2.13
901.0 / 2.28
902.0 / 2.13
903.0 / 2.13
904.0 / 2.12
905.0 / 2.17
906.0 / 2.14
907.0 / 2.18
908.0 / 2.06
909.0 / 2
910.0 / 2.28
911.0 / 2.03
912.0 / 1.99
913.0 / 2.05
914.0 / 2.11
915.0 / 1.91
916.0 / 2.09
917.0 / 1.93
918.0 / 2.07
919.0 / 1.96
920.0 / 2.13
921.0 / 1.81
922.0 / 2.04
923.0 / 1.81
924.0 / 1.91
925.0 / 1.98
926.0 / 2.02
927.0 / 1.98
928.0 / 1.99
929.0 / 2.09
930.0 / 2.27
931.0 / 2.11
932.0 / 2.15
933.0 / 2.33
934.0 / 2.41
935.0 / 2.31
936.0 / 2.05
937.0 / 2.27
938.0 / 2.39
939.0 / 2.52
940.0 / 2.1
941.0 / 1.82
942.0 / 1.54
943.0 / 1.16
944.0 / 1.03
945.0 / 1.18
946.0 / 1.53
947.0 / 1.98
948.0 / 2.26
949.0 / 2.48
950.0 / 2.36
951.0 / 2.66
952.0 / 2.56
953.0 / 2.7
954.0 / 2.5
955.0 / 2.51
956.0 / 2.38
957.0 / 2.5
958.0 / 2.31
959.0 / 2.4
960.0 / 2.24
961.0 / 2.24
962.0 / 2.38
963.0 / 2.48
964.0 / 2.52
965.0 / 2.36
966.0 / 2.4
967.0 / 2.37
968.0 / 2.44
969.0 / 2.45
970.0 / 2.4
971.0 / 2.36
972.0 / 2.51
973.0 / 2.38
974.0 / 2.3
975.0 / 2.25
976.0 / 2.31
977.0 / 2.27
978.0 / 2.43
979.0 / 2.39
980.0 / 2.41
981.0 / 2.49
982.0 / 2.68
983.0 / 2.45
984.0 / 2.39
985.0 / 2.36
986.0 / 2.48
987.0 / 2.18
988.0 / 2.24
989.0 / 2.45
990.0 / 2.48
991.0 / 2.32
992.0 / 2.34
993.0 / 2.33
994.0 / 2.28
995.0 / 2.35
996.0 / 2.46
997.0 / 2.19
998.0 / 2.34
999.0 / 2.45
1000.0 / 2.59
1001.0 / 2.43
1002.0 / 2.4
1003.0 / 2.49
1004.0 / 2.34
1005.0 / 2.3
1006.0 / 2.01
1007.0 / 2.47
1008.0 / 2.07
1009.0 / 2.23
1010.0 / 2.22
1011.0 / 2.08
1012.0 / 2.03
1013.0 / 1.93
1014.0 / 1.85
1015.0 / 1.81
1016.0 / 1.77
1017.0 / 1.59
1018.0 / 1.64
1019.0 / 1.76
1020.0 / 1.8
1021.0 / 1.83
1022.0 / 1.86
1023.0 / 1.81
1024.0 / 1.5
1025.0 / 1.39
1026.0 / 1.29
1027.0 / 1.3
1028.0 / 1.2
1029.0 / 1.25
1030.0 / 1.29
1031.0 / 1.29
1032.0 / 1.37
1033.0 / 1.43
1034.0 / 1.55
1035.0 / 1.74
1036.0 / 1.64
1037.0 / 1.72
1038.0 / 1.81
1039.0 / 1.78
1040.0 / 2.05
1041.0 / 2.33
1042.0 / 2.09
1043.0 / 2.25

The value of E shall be 0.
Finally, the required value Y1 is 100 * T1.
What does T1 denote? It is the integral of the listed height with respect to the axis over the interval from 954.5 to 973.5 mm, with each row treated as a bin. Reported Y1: 4563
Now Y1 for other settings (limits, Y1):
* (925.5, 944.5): 3854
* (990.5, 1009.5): 4439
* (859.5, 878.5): 3490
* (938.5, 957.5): 3977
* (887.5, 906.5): 3975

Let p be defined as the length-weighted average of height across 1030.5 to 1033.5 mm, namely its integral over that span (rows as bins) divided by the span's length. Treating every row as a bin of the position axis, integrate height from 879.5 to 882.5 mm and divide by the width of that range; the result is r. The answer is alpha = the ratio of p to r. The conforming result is 0.7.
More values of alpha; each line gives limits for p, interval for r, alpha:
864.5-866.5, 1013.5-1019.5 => 1.0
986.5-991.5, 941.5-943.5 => 1.7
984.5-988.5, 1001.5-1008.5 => 1.0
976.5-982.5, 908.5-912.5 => 1.2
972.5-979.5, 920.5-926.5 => 1.2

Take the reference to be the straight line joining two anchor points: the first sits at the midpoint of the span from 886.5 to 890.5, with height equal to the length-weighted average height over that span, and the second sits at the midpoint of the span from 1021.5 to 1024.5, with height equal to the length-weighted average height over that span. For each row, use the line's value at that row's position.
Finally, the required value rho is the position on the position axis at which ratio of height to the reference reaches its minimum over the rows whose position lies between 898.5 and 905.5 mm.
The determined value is 899.0 mm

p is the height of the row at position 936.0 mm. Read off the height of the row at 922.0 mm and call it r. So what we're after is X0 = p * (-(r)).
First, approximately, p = 2.05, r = 2.04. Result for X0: -4.18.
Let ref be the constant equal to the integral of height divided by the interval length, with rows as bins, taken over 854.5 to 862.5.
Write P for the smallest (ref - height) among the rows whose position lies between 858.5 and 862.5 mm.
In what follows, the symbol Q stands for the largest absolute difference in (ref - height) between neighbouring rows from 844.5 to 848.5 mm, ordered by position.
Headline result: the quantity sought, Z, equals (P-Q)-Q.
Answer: -0.4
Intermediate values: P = -0.1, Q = 0.150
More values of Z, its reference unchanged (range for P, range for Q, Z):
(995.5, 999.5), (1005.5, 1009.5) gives -1.6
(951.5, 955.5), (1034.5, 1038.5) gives -1.1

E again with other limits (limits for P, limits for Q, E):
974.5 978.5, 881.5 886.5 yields -1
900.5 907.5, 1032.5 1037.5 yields 7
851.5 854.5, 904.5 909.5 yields -5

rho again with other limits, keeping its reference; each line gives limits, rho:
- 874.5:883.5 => 881.0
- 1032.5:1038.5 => 1033.0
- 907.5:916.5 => 915.0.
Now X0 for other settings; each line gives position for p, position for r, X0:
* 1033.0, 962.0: -3.40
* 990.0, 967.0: -5.88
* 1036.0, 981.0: -4.08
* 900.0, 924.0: -4.07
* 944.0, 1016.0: -1.82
